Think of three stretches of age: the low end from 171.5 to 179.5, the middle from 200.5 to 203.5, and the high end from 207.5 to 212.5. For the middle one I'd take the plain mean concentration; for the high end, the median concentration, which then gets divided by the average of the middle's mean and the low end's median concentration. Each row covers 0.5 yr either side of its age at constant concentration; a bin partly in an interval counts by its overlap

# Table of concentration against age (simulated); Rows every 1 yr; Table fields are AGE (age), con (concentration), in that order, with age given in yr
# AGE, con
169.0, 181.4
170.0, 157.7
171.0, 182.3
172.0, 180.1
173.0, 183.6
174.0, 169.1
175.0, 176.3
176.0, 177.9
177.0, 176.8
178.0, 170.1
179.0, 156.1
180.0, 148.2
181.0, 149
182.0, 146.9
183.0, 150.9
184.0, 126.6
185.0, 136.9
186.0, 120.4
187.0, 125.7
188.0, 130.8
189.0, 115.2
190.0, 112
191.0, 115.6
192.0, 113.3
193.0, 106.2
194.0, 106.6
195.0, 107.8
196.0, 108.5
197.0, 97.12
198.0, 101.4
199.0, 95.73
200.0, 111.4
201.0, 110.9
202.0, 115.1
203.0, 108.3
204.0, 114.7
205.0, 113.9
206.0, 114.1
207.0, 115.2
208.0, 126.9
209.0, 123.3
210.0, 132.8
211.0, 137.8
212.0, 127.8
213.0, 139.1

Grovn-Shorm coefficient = 0.89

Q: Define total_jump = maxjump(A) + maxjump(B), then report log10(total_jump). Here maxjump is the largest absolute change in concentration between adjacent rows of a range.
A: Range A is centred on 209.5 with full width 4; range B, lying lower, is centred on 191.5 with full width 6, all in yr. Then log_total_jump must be 1.22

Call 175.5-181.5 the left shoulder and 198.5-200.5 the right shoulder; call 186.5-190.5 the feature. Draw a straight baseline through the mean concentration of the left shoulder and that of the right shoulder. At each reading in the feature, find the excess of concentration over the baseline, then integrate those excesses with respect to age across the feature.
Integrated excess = -55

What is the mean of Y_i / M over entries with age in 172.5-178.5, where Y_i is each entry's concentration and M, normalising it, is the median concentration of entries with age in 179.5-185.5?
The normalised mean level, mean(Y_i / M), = 1.19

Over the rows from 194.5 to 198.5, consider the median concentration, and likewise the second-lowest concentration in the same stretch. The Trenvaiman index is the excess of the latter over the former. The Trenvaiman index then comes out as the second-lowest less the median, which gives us -3.2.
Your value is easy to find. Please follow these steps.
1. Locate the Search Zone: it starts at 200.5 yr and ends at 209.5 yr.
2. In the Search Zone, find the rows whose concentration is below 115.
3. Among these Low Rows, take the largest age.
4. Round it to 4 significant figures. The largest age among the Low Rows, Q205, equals 206.0 yr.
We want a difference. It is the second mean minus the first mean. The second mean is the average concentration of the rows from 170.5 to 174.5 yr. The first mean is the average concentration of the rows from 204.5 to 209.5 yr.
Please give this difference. 60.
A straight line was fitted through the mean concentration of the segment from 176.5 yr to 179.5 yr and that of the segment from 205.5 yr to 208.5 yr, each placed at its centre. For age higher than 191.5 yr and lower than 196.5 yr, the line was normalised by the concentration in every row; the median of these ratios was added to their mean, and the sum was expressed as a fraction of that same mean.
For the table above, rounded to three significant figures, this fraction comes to 1.99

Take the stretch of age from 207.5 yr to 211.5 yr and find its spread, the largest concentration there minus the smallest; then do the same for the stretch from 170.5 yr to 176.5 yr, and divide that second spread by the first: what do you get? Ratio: 1.00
